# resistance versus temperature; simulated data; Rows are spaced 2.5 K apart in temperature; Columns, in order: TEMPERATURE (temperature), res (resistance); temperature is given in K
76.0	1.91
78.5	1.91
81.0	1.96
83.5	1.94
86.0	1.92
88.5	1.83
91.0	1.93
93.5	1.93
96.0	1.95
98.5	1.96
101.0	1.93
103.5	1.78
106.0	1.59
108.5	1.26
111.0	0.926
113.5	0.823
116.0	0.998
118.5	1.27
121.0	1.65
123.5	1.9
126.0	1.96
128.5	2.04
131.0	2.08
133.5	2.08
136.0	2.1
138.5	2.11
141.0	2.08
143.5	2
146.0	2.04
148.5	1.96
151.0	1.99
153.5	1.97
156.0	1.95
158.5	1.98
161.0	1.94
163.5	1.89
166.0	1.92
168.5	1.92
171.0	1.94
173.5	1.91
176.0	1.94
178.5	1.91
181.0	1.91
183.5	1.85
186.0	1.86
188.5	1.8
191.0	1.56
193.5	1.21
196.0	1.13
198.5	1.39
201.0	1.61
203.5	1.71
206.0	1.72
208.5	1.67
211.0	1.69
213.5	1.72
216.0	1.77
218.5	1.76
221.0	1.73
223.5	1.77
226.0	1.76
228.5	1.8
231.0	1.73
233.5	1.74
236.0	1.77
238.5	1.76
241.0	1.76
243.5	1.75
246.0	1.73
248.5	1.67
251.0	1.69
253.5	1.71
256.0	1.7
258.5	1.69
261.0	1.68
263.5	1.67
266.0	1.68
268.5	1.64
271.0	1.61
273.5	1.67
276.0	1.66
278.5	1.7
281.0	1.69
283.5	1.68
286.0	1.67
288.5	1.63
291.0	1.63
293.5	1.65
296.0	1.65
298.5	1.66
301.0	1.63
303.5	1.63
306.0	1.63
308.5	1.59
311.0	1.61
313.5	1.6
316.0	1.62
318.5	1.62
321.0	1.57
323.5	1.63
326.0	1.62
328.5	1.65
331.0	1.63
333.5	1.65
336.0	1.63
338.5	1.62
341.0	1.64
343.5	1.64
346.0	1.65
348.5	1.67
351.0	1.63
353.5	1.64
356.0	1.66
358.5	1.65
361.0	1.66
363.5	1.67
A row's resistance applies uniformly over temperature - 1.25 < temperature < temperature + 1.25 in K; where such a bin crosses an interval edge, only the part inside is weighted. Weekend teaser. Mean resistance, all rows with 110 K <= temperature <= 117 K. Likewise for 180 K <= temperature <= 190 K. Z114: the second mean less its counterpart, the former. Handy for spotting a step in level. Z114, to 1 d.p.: 0.9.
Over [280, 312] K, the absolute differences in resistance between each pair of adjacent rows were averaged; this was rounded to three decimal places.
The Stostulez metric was 0.015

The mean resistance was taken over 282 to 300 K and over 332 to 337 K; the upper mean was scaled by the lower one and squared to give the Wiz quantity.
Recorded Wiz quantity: 0.98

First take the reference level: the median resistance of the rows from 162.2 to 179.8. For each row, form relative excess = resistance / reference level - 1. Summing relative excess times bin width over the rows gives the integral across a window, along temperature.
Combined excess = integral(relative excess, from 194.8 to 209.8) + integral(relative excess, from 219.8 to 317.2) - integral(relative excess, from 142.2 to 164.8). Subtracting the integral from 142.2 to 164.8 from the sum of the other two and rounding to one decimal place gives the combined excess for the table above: -15.6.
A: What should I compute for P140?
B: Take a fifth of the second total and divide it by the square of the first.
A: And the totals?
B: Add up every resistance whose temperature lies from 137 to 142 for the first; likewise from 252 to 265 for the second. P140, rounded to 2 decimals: 0.10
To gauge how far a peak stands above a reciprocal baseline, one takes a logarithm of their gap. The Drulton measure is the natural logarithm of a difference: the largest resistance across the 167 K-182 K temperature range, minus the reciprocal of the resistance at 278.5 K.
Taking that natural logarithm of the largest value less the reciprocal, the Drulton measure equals 0.3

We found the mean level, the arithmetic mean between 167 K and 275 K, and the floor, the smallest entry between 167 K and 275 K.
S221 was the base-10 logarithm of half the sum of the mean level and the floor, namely 0.15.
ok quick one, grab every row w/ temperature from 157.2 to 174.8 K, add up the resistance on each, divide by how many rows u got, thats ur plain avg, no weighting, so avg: 1.93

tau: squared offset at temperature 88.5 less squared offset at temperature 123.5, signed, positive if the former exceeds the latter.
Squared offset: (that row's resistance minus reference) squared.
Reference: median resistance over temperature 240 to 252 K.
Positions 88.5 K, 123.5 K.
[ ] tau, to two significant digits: -0.019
